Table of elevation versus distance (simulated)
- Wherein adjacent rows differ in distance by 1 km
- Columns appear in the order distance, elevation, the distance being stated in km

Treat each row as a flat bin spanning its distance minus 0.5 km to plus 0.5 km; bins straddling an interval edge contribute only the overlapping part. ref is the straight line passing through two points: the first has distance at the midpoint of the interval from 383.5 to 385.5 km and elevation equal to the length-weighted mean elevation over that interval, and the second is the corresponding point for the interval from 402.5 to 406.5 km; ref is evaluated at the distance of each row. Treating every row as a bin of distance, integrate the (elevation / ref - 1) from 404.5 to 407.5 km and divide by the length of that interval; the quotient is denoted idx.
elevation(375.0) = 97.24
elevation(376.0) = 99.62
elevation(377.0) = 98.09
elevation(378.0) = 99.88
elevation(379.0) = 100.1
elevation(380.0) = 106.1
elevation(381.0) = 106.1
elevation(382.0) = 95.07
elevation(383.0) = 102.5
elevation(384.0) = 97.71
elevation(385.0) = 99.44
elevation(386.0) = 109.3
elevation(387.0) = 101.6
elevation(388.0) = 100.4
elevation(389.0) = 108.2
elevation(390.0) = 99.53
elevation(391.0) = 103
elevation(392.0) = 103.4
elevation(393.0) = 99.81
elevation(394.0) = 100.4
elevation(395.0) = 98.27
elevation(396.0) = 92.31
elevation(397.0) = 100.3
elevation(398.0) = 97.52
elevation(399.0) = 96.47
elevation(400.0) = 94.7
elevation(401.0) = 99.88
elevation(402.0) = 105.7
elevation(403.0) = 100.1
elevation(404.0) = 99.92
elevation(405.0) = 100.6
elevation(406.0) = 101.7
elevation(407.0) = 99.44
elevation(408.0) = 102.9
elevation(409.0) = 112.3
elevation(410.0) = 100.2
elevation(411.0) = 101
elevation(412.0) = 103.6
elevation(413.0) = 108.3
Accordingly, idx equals 0.00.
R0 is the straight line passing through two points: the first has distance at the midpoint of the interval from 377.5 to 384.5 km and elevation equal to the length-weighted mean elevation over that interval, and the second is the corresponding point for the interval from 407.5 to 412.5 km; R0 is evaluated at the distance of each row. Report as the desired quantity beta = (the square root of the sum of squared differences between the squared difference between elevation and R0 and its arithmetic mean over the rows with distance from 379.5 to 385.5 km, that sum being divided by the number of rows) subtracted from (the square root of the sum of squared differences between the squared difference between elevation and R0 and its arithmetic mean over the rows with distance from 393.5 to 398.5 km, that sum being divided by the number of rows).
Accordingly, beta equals 25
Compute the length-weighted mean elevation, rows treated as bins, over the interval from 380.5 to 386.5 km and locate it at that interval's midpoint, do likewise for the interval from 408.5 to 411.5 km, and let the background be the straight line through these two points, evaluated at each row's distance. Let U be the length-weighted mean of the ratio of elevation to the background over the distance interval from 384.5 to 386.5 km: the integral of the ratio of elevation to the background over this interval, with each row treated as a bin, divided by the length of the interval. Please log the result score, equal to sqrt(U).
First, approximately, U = 1.02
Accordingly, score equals 1.01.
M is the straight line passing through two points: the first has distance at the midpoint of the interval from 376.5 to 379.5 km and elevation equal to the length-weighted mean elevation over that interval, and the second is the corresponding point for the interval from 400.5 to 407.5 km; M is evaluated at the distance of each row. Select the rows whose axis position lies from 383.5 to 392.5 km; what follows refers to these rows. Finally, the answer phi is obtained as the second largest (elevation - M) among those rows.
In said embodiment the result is 8.1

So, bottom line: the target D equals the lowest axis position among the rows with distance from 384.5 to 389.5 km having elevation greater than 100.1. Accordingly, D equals 386.0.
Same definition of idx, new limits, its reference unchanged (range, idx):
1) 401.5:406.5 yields 0.01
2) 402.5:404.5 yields 0.00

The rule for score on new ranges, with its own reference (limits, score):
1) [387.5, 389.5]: 1.01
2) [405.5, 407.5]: 0.98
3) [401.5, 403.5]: 1.00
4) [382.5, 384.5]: 0.99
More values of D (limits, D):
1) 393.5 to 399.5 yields 394.0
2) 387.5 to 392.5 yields 388.0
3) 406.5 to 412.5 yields 408.0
